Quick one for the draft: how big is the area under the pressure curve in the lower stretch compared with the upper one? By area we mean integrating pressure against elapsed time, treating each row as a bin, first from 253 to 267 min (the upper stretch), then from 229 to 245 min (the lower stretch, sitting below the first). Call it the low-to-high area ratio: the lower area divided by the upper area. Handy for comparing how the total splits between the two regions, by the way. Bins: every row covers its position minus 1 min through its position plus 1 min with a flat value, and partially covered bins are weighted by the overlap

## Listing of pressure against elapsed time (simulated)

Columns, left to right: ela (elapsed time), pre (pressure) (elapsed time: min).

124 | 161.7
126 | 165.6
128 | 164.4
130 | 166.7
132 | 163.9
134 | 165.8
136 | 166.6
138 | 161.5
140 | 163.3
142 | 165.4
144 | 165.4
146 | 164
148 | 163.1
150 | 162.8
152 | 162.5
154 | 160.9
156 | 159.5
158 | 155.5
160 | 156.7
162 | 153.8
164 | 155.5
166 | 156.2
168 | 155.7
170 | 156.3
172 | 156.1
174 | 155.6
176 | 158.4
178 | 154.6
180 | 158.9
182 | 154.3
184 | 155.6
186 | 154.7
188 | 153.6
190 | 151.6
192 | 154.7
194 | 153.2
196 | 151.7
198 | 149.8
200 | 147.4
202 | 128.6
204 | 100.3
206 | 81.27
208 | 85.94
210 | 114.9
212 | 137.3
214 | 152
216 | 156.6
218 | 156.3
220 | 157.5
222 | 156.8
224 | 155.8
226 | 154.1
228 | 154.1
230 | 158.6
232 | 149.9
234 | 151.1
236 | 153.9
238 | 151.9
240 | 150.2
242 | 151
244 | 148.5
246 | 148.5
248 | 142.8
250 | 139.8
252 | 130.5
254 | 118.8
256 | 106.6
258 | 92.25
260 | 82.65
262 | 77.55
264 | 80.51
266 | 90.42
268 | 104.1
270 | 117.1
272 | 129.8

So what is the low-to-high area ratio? 1.87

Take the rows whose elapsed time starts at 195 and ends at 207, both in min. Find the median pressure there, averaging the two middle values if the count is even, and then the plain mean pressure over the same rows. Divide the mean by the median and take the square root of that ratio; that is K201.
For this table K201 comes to 0.96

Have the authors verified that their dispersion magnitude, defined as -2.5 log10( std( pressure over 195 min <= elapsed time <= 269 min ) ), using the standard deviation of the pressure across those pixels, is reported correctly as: -3.6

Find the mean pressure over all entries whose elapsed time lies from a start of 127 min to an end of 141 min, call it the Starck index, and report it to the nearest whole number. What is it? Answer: 165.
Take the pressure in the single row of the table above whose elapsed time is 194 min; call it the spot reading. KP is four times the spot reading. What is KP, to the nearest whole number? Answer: 613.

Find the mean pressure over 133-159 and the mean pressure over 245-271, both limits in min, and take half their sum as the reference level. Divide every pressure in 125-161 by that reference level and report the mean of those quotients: 1.19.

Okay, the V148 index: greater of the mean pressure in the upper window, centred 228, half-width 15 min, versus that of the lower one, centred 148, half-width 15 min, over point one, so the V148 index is 1618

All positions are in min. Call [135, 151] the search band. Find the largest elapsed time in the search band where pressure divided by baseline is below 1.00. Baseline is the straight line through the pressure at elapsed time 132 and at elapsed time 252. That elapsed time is 138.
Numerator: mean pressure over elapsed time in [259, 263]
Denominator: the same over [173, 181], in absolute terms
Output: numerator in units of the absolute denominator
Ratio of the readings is 0.51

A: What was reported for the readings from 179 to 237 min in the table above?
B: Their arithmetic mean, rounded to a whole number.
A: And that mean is 145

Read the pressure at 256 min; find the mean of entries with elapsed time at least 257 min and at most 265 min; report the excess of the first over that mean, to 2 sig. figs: 23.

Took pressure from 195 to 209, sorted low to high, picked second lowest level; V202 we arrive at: 85.94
